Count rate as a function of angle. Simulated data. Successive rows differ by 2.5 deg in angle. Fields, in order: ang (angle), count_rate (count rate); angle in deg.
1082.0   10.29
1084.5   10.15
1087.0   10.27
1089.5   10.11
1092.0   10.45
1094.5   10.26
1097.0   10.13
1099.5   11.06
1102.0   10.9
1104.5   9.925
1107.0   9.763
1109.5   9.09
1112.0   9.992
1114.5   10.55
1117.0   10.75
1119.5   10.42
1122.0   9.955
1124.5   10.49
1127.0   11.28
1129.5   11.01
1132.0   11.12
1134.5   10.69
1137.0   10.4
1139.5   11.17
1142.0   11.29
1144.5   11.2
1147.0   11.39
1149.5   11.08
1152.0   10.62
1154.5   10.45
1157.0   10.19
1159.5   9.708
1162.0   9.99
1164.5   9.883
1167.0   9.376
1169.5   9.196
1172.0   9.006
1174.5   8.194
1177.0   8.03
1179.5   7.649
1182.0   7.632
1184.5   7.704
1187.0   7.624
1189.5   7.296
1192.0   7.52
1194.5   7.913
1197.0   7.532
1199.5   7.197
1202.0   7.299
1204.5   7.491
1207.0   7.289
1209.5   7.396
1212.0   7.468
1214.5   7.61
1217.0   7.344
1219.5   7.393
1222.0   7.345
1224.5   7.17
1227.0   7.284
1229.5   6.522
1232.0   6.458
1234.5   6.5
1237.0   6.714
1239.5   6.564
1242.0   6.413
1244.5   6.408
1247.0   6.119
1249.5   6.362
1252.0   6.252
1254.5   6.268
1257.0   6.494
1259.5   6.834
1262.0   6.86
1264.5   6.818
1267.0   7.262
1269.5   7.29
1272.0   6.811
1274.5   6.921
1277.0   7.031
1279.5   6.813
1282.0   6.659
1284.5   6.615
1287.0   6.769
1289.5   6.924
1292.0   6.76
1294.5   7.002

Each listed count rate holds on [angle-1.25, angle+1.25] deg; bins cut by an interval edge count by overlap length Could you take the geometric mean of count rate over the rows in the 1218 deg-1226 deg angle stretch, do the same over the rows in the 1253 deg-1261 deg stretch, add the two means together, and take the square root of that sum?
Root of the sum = 3.7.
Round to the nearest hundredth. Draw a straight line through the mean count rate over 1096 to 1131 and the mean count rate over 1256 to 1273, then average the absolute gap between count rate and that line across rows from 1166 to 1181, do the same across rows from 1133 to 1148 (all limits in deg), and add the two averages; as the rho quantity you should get 1.81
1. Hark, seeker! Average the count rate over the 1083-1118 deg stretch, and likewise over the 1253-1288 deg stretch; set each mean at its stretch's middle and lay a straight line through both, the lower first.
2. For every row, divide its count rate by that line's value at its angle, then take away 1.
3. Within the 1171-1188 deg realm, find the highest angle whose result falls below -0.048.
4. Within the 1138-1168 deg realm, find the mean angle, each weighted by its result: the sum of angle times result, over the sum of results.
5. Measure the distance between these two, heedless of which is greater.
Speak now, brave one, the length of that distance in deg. 36.5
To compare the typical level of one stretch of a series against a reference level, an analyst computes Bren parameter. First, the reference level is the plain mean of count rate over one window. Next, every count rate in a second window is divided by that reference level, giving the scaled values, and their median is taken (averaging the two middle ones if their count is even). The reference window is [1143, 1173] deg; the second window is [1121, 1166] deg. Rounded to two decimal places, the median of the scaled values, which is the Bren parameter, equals 1.05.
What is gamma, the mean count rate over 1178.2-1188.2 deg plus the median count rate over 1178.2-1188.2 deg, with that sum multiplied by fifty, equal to 765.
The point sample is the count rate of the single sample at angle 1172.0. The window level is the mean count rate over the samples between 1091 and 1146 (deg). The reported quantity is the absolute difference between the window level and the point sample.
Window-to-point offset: 1.5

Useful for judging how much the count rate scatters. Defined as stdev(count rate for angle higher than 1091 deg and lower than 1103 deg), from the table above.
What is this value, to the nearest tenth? 0.4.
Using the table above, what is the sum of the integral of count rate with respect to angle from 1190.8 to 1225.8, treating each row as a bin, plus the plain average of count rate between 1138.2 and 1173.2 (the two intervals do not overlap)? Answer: 270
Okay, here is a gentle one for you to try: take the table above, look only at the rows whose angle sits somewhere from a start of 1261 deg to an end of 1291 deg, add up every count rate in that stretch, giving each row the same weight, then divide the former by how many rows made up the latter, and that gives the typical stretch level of 6.9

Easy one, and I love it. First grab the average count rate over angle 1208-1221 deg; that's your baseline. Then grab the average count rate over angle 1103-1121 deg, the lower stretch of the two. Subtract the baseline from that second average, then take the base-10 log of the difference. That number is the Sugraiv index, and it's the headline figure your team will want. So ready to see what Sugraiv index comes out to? 0.42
